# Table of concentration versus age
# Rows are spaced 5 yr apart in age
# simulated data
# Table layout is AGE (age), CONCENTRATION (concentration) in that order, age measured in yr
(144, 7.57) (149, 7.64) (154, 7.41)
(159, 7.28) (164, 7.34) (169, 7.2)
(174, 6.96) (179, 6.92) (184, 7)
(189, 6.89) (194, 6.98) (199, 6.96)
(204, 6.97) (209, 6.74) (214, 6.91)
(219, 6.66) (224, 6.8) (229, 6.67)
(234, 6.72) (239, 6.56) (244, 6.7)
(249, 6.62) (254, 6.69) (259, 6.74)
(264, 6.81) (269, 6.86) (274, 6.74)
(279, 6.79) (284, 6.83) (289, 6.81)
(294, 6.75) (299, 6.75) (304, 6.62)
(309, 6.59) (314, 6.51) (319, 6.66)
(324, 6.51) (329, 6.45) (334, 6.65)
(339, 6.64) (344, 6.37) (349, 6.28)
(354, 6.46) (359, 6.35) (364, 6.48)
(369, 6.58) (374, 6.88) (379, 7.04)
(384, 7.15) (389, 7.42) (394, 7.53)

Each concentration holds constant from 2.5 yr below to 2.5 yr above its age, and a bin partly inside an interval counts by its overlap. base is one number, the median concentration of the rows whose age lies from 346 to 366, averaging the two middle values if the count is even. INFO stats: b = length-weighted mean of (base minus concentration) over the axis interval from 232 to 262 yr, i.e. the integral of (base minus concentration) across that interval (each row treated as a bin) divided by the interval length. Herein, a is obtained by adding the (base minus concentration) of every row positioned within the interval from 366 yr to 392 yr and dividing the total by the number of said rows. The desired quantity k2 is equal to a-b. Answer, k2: -0.3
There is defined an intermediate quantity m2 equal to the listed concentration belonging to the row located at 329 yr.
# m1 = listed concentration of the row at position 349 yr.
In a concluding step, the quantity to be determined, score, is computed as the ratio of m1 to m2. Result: 0.97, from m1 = 6.28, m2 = 6.45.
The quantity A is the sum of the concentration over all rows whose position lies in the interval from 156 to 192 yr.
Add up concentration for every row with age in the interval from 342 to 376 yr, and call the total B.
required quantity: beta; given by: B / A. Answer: 0.92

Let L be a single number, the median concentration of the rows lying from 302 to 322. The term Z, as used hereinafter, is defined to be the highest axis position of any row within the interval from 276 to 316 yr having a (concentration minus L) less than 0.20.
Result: 314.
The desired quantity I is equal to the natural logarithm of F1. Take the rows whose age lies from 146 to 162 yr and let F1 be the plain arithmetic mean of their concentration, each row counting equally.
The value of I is 2.007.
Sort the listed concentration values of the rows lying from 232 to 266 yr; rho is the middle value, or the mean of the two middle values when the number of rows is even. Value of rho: 6.70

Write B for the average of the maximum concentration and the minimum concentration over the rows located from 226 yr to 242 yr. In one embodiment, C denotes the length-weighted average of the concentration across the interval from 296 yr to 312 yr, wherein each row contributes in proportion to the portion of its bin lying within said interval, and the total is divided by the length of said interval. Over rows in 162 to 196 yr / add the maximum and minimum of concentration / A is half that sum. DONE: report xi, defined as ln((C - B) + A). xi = 1.96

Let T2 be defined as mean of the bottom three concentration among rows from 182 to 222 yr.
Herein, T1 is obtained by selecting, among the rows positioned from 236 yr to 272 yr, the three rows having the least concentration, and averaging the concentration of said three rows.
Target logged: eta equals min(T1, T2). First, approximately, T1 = 6.623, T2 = 6.76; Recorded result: 6.62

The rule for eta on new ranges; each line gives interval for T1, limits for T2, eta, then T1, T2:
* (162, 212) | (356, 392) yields 6.47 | 6.850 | 6.47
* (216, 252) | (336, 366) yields 6.33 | 6.613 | 6.33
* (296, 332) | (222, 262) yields 6.49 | 6.490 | 6.62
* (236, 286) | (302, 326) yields 6.54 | 6.623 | 6.54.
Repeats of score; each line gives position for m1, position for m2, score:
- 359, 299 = 0.94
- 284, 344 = 1.07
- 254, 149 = 0.88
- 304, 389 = 0.89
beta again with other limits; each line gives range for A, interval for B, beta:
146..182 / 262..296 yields 0.94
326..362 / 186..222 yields 1.06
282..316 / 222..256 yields 1.00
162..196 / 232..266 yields 0.95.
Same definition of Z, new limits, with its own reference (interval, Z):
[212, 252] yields 249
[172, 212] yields 209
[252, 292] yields 279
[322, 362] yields 359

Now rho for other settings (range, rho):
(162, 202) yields 6.97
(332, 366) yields 6.46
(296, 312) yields 6.62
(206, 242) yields 6.72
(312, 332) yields 6.51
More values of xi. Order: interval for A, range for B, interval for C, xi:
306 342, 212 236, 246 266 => 1.87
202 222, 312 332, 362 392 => 1.97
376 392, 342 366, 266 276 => 2.04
